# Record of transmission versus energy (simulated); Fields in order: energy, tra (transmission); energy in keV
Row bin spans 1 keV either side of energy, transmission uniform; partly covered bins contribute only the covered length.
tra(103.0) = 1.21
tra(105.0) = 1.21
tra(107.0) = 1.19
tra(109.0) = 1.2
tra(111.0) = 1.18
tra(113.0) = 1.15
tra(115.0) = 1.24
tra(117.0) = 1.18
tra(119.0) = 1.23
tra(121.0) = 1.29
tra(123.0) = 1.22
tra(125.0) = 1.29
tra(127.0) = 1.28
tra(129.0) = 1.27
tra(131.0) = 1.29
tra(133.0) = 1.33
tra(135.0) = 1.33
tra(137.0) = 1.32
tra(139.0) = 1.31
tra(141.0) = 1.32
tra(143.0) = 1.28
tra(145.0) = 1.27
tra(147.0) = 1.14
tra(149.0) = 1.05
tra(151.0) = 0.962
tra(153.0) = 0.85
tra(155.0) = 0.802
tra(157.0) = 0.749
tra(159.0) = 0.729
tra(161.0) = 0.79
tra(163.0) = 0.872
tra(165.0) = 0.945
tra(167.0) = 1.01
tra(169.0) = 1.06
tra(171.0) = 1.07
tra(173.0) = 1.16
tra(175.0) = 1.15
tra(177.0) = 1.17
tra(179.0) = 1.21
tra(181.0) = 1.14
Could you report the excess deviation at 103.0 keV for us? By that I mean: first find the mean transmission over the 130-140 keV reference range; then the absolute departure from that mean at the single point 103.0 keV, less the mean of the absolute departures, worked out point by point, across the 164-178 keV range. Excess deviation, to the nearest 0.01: -0.13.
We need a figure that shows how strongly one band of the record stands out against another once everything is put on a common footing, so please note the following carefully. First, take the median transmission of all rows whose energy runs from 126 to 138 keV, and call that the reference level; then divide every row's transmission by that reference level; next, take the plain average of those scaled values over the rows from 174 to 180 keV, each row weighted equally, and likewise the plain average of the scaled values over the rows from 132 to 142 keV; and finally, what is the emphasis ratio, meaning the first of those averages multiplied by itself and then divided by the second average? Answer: 0.80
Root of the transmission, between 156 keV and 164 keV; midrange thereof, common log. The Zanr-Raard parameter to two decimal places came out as -0.05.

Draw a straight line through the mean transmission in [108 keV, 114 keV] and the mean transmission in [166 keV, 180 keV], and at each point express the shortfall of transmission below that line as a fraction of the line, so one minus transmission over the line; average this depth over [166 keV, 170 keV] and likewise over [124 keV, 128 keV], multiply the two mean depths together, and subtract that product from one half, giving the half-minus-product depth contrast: 0.508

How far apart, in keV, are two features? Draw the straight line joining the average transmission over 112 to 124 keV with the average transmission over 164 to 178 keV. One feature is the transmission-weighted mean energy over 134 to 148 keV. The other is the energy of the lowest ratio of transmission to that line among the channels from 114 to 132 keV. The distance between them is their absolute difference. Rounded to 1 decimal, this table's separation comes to 23.8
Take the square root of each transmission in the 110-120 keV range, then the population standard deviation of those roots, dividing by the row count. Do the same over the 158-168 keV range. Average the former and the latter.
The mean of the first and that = 0.035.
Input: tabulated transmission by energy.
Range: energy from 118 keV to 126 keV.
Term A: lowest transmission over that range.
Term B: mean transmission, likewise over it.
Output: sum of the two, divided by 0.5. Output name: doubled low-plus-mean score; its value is 5.0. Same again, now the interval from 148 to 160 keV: 3.2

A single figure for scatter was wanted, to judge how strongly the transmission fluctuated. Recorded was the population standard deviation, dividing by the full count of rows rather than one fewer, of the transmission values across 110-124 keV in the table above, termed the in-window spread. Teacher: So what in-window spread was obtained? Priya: 0.043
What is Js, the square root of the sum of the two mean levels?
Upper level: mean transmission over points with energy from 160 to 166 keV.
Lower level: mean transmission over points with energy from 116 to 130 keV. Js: 1.46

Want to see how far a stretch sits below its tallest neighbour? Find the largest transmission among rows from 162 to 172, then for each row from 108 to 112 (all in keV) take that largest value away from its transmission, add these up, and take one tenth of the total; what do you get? 0.024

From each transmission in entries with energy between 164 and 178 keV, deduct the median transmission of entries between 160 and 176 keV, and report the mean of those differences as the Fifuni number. 0.05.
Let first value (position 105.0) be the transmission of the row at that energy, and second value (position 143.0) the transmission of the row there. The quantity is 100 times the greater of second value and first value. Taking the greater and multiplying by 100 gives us 128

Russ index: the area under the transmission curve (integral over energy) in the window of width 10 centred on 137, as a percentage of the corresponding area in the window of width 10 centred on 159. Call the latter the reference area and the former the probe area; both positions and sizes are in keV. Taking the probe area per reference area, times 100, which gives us 168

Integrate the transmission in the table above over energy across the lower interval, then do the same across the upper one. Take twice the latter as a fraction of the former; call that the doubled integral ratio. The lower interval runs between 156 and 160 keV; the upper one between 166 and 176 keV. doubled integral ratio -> 7.4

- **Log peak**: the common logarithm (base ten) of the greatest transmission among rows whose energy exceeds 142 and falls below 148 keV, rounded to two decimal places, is 0.11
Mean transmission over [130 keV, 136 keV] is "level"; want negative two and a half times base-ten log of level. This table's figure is -0.30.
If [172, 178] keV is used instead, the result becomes -0.16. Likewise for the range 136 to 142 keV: -0.30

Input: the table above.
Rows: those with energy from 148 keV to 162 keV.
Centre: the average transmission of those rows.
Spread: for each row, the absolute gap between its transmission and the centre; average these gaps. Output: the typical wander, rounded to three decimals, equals 0.091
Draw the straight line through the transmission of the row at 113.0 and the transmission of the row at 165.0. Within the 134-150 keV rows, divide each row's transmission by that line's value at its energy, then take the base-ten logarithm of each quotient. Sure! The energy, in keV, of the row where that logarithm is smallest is 149.0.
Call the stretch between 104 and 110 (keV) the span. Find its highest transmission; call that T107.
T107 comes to 1.21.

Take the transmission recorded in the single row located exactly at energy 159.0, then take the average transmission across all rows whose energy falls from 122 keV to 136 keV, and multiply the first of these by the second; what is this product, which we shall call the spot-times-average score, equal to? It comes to 0.94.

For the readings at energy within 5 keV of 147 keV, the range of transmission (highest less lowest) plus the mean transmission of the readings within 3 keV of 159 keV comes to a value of 1.074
